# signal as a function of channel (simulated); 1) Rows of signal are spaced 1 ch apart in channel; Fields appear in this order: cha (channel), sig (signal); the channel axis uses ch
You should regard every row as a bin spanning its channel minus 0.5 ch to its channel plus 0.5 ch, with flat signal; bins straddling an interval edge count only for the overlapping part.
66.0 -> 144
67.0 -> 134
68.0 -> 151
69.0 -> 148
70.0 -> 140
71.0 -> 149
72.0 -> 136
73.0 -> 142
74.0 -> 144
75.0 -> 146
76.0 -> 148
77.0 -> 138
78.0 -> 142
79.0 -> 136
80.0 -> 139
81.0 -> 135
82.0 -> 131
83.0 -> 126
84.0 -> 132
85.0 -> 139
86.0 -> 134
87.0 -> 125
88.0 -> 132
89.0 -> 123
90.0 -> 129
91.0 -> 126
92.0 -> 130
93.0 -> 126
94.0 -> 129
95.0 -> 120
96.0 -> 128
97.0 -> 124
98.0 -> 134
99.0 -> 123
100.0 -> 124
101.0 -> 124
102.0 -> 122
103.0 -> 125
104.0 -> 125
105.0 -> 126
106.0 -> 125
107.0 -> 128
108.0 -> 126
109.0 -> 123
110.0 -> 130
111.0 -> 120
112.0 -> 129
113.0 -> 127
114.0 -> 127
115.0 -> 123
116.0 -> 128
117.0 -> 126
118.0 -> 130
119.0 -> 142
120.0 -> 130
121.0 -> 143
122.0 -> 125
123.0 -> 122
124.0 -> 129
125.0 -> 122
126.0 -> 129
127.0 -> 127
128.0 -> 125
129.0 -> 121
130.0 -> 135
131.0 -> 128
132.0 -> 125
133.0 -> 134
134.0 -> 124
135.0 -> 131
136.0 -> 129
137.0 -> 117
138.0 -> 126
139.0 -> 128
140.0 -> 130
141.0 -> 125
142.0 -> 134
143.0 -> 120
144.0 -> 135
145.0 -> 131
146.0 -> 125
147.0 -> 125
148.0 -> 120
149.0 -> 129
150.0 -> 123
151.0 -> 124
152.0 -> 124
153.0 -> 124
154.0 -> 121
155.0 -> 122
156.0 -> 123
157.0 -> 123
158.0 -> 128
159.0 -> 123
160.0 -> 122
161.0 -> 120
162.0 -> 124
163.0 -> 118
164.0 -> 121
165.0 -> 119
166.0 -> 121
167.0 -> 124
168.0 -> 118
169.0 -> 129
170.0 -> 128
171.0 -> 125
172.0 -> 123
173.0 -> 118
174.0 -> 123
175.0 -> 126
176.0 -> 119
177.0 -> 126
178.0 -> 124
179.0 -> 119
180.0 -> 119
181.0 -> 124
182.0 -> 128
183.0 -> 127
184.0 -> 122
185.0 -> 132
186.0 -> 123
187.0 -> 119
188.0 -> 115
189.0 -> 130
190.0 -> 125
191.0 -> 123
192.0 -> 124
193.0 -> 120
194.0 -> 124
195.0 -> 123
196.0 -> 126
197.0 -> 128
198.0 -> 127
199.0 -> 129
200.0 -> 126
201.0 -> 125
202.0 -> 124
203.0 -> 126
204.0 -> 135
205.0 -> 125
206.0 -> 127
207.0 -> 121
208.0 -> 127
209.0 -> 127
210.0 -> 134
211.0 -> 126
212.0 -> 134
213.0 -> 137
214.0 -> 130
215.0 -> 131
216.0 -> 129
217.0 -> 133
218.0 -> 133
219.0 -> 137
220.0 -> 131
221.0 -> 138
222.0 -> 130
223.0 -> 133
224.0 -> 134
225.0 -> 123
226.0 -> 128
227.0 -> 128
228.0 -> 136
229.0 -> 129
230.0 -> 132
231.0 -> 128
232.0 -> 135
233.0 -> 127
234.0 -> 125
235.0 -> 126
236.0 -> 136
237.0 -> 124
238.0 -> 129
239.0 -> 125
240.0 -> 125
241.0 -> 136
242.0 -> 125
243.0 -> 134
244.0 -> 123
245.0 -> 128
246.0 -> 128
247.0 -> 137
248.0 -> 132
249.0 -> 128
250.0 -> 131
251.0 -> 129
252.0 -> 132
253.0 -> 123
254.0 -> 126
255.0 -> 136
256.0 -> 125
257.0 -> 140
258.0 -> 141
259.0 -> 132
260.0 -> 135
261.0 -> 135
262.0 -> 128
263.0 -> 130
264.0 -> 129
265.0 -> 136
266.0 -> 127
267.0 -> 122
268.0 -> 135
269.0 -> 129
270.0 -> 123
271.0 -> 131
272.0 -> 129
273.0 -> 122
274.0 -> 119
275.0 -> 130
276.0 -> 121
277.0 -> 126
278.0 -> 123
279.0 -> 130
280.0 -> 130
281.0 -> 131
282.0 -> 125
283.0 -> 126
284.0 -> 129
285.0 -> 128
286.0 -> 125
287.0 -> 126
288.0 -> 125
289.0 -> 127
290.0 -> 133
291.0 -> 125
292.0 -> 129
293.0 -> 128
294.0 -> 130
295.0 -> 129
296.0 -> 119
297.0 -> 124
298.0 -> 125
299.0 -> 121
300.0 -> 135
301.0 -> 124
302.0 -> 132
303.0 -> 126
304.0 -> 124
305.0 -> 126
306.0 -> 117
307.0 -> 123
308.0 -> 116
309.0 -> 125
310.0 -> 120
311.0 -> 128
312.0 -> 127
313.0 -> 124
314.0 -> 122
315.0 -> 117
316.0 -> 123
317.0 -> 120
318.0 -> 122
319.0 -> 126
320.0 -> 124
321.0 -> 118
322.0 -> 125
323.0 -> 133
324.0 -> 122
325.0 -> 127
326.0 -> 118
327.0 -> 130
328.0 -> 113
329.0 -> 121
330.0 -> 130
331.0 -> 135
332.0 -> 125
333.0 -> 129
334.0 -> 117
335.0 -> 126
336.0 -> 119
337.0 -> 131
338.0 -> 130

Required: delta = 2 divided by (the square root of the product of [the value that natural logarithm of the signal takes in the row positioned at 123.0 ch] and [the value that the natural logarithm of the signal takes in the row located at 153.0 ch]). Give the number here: 0.416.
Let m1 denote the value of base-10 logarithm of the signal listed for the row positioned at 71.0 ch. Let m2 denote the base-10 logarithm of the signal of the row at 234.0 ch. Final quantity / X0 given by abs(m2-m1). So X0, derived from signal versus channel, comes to 0.08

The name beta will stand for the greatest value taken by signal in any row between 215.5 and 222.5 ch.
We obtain 138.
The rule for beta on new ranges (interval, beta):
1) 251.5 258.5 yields 141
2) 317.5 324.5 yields 133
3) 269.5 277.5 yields 131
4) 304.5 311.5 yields 128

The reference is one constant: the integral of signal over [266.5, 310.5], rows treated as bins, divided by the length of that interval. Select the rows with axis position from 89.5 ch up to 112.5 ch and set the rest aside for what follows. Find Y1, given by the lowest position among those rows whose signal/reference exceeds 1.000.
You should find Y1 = 90.0 ch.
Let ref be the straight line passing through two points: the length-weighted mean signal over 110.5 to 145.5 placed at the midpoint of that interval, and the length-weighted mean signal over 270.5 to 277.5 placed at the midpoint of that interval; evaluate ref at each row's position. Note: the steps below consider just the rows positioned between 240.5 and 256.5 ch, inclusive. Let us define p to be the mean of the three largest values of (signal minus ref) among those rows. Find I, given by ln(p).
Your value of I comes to 2.35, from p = 10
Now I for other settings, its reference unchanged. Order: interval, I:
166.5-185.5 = 0.96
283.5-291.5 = 1.56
